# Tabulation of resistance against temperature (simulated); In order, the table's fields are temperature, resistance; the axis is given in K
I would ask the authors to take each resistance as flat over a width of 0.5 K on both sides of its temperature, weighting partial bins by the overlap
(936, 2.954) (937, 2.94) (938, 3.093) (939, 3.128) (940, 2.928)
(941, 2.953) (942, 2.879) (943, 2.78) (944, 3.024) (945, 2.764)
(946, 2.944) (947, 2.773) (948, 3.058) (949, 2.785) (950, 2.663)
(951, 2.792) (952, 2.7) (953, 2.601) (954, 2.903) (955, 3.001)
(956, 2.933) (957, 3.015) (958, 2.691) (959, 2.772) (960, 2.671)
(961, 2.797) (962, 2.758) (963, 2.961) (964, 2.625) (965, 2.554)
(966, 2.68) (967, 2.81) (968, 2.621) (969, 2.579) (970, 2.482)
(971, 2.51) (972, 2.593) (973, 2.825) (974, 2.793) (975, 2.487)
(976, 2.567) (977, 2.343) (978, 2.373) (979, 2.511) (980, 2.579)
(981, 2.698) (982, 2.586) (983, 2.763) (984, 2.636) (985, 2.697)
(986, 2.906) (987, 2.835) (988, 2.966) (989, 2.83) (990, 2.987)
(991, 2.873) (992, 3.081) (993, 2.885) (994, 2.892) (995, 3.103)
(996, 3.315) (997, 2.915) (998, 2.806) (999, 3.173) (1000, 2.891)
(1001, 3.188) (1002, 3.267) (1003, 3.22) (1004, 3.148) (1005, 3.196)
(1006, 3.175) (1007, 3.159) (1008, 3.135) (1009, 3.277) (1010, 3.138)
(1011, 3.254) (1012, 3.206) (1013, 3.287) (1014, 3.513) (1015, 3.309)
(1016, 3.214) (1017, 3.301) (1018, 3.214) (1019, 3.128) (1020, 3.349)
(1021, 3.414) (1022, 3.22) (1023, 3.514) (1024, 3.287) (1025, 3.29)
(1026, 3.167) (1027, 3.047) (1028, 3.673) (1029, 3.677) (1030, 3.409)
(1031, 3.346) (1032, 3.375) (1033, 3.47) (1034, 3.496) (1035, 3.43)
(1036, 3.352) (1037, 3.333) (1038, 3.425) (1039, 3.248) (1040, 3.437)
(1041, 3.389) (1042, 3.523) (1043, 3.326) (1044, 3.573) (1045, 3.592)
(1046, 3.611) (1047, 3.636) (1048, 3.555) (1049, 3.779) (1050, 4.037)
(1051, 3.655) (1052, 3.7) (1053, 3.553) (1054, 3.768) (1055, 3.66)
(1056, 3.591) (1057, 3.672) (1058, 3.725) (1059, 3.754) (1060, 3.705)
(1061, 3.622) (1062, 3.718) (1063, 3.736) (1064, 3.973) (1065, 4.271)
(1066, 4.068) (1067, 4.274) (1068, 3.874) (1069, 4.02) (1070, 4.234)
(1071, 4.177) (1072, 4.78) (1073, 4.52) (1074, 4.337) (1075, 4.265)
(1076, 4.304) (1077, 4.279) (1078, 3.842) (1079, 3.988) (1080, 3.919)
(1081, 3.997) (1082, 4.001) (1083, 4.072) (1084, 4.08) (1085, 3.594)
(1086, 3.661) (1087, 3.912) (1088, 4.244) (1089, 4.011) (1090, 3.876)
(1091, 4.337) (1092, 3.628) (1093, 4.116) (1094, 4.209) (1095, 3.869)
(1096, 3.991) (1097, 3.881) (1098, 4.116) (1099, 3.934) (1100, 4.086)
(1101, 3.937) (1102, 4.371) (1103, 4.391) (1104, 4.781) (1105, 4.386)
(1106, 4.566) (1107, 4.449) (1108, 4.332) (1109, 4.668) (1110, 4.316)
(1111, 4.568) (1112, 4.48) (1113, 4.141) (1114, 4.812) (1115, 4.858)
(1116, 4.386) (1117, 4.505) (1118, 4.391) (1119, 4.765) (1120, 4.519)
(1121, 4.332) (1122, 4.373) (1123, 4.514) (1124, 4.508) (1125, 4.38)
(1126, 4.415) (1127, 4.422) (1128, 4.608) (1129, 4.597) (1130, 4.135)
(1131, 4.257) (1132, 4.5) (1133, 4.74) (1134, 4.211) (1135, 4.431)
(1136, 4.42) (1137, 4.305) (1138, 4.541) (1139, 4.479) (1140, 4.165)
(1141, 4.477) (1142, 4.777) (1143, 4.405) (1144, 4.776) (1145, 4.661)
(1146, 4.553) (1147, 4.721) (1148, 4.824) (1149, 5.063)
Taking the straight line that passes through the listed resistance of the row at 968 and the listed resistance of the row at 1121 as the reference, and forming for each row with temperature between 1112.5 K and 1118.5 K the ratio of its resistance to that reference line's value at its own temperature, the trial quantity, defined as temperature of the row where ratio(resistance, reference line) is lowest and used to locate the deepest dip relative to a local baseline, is 1113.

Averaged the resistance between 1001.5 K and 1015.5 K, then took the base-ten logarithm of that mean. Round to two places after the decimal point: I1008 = 0.51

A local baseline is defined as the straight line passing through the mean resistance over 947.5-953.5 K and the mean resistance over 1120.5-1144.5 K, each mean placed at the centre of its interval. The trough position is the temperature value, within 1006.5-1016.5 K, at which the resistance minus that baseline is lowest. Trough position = 1010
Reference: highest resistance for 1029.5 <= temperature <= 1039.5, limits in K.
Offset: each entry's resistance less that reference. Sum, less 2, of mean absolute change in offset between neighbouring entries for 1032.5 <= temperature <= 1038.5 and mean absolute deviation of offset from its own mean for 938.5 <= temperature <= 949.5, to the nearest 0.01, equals -1.84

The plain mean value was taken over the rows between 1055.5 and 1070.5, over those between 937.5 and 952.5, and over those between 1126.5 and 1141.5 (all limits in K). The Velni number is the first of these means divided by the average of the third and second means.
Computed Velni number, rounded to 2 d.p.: 1.06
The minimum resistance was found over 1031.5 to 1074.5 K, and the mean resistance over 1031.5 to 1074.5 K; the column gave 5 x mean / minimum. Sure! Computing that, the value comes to 5.8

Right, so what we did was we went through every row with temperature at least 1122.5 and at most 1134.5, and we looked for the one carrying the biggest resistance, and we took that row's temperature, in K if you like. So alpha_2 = 1133 K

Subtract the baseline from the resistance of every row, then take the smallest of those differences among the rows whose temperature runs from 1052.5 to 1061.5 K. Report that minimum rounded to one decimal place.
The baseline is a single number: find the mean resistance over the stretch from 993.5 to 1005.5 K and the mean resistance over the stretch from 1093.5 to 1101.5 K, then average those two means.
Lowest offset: 0.0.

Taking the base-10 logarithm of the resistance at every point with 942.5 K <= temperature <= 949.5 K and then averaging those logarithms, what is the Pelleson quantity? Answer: 0.46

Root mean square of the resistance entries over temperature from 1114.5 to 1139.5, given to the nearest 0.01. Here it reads 4.47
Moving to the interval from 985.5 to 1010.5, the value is 3.06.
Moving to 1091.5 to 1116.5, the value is 4.30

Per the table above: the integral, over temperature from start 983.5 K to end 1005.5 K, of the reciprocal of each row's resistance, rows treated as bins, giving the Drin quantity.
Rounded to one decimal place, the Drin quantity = 7.4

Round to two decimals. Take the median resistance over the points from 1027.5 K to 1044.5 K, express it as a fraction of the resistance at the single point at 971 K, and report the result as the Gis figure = 1.36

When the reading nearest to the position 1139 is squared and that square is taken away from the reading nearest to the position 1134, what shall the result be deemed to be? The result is -15.9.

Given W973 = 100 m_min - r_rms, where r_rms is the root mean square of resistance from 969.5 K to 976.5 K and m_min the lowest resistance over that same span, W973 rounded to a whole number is 246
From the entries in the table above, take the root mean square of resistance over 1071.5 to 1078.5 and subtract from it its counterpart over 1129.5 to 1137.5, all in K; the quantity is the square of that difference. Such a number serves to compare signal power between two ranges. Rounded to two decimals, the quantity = 0.00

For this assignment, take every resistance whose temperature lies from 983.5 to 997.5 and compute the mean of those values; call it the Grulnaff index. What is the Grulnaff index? 2.92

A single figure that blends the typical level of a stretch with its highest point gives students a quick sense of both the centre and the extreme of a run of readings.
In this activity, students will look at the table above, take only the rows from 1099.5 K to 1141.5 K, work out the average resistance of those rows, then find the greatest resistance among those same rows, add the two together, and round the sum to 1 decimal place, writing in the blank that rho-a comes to 9.3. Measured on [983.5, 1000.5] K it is 6.2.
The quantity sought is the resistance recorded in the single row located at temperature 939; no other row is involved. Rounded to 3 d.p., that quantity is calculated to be 3.128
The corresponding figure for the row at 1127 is 4.422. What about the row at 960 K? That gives 2.671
